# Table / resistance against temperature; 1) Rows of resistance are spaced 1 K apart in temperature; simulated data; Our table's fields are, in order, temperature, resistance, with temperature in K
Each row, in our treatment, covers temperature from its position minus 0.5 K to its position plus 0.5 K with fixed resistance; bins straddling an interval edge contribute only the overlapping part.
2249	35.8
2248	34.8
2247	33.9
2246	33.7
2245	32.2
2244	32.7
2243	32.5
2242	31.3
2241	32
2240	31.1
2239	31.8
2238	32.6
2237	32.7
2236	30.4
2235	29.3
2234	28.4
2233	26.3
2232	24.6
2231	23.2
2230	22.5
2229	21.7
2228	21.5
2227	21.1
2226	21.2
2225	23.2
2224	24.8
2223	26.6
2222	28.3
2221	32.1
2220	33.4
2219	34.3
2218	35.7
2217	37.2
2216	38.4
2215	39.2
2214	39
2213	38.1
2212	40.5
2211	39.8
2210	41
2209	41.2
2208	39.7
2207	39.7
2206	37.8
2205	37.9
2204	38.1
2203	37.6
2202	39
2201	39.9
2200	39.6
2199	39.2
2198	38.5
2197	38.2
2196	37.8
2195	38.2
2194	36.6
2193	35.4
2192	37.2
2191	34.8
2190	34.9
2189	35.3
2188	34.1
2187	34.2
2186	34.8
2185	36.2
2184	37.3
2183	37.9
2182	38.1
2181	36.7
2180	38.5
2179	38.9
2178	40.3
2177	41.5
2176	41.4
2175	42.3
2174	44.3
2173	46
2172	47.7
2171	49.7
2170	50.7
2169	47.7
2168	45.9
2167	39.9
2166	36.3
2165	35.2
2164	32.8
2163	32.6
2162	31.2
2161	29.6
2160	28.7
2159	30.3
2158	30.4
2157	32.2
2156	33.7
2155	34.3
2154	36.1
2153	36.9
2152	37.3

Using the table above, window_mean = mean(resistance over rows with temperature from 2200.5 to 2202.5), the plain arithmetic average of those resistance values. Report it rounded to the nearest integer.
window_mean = 39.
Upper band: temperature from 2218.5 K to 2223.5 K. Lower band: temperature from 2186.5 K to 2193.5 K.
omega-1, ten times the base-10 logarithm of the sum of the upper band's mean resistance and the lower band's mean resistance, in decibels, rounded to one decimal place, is 18.2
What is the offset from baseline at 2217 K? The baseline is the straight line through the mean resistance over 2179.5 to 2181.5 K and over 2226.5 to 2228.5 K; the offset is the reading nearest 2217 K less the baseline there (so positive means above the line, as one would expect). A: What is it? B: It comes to 12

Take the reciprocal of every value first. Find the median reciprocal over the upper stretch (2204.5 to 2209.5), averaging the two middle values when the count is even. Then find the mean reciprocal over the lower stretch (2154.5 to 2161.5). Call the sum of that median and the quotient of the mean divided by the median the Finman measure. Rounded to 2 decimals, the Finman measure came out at 1.30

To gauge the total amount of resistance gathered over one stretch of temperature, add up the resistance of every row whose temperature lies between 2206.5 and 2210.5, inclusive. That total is 162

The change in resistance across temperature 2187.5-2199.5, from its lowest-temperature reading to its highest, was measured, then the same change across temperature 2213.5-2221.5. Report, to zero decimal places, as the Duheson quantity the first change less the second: 12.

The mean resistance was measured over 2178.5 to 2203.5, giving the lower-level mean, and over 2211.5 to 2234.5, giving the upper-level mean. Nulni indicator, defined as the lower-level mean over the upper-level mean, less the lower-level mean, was -35.9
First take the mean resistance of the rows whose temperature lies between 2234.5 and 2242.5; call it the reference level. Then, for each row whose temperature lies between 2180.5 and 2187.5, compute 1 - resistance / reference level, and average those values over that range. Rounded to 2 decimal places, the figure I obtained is -0.16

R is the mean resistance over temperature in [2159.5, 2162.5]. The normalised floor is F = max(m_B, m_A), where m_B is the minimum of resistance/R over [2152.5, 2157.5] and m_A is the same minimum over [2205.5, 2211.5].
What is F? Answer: 1.27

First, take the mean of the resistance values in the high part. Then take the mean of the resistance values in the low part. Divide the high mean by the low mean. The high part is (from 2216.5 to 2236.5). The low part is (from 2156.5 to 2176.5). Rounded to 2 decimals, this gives 0.70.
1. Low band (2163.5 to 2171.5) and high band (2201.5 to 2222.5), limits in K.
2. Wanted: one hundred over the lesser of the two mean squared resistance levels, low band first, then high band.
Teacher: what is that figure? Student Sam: 0.071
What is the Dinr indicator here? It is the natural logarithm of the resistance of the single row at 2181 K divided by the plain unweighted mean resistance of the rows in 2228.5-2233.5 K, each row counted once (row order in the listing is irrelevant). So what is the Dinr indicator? 0.44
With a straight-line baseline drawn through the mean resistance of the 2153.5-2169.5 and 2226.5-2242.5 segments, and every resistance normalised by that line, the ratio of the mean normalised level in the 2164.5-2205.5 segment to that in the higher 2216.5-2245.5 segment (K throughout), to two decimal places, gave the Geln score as 1.17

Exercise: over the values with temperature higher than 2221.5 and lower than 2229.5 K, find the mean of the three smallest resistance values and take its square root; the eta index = 4.6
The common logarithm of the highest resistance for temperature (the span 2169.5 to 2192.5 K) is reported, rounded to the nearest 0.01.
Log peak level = 1.71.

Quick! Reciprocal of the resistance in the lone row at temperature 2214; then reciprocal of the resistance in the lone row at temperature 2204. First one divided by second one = 0.98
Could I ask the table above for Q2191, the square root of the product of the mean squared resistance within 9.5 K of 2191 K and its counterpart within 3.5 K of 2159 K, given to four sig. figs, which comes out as 1137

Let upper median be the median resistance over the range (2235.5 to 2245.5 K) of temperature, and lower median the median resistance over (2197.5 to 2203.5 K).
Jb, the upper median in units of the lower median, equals 0.82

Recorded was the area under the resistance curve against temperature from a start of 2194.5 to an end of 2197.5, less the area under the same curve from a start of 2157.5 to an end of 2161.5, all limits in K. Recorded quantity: -5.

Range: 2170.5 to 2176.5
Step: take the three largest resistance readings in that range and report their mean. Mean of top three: 48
